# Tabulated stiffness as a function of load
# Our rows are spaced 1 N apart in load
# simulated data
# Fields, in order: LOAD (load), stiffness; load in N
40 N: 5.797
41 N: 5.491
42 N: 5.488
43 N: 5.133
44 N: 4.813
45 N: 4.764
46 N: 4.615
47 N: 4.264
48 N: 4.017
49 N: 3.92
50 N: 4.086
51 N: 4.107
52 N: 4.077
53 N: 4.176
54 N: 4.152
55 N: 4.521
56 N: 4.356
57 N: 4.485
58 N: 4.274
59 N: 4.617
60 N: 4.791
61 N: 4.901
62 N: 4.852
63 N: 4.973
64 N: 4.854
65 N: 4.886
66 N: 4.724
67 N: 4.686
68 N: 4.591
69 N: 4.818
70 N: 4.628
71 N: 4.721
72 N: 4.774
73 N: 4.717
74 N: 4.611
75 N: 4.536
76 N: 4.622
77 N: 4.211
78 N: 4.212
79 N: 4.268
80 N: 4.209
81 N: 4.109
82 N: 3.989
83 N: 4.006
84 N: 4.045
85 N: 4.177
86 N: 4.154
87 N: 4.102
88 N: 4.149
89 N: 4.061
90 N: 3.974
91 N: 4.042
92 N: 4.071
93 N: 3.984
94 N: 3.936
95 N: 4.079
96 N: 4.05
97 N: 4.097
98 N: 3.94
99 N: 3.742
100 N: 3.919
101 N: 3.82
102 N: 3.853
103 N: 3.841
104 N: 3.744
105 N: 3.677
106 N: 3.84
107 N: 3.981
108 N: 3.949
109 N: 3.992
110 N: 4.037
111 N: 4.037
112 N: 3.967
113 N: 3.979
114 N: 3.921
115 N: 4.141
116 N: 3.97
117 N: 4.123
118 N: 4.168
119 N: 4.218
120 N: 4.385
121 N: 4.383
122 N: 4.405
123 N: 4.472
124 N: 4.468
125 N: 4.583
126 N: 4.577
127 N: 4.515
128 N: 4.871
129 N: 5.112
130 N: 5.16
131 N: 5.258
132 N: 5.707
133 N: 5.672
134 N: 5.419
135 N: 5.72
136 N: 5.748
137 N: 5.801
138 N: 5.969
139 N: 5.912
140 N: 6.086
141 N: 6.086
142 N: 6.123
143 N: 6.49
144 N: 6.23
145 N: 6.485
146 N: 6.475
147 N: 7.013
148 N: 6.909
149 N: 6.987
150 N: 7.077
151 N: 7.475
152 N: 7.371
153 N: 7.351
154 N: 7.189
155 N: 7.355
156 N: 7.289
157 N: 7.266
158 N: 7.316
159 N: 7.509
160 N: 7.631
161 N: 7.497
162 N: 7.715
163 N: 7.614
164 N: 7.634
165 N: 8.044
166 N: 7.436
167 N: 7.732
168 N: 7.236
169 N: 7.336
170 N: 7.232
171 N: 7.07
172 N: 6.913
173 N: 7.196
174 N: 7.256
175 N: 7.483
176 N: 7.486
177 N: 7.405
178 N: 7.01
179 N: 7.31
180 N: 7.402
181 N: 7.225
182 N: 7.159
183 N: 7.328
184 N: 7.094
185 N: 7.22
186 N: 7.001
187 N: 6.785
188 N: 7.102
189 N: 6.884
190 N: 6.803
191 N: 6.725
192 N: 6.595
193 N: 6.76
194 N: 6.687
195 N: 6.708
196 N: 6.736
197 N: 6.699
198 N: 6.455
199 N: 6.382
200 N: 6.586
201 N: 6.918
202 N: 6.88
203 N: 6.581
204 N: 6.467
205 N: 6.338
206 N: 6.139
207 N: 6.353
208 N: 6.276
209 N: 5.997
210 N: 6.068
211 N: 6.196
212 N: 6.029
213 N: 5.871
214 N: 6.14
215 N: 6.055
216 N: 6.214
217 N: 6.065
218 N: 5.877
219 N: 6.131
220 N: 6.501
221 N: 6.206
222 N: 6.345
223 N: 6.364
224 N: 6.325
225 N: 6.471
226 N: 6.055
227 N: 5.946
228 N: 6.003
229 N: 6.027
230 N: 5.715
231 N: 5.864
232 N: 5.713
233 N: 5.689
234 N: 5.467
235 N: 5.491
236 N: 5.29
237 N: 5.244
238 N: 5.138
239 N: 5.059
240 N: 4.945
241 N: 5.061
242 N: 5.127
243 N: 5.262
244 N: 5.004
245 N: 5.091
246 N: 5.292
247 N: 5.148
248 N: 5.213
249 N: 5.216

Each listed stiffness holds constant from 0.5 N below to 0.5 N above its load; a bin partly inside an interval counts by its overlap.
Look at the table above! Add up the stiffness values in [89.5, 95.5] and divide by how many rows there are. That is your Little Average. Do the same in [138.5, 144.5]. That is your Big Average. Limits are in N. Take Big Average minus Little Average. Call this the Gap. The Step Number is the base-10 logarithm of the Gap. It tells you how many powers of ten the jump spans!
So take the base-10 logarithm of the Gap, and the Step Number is 0.3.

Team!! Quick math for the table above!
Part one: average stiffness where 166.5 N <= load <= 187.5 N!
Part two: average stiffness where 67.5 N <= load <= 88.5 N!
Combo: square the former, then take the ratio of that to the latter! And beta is 12.0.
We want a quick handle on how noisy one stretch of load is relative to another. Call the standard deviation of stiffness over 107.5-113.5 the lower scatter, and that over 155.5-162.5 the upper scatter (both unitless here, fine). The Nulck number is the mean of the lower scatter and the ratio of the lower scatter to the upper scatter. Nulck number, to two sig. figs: 0.12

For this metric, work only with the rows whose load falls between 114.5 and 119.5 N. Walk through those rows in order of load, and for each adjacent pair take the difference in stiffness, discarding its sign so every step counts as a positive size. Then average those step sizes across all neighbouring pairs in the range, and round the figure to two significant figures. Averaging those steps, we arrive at 0.10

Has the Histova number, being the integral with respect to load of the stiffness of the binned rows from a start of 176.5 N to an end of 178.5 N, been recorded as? 14.4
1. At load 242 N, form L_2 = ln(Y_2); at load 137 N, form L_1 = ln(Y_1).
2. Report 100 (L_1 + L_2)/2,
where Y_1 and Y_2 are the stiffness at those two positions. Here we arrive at 170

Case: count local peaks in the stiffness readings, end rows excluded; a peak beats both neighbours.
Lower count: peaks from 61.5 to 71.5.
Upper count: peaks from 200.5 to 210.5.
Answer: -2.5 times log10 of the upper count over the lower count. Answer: 1.2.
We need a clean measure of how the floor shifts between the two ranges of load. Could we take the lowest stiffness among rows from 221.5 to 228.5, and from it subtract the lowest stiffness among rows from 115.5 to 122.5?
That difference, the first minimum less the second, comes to 2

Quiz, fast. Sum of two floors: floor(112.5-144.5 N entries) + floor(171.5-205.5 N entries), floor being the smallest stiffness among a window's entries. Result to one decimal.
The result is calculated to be 10.3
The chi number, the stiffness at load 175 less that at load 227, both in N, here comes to 2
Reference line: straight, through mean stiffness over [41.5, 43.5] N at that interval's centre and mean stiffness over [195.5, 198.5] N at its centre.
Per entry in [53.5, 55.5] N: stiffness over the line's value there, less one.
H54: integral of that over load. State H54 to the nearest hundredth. -0.40 N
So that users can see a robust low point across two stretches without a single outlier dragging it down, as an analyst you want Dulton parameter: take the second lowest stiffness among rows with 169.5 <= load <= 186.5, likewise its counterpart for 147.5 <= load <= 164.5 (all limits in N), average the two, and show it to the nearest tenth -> 7.0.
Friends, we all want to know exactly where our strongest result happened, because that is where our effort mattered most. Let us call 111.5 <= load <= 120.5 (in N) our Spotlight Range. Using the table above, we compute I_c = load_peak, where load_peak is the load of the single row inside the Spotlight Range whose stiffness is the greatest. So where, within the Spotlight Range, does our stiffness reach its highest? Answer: 120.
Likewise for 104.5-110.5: 110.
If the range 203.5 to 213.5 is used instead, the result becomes 204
